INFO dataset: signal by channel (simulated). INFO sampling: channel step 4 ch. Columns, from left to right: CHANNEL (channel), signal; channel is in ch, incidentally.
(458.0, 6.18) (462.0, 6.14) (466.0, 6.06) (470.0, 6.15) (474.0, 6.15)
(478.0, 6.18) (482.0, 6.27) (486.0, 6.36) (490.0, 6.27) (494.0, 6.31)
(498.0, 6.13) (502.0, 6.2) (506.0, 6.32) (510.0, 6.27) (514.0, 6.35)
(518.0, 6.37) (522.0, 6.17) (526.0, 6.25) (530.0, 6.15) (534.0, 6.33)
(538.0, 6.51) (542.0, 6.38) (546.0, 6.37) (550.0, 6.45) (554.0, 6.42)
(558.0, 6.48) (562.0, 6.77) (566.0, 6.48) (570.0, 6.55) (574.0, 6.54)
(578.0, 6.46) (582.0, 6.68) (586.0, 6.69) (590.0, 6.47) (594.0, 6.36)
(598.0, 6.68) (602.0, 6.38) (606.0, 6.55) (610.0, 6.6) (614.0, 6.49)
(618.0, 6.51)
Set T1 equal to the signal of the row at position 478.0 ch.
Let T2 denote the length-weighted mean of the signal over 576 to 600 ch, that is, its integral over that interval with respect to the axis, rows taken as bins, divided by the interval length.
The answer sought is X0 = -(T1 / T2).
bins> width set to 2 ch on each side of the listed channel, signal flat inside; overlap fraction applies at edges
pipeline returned -0.94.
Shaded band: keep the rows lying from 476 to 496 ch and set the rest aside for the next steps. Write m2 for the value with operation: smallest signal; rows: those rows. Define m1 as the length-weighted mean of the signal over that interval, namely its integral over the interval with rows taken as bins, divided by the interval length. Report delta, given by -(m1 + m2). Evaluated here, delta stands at -12.5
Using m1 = 6.28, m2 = 6.18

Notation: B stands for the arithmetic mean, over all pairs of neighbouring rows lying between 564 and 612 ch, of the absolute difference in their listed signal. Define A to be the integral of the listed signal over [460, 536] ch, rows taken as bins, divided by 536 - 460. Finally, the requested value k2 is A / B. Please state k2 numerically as 44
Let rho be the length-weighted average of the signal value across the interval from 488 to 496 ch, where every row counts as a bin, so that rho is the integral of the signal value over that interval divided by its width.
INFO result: 6.29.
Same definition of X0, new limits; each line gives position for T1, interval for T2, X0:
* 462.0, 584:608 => -0.94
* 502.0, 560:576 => -0.94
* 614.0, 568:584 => -0.99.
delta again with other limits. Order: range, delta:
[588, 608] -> -12.8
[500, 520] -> -12.5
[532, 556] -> -12.7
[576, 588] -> -13.1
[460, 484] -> -12.2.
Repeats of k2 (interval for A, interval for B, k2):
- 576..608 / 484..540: 61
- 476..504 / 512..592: 53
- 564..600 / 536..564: 65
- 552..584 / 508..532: 68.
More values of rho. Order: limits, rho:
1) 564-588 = 6.57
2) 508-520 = 6.33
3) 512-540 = 6.30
